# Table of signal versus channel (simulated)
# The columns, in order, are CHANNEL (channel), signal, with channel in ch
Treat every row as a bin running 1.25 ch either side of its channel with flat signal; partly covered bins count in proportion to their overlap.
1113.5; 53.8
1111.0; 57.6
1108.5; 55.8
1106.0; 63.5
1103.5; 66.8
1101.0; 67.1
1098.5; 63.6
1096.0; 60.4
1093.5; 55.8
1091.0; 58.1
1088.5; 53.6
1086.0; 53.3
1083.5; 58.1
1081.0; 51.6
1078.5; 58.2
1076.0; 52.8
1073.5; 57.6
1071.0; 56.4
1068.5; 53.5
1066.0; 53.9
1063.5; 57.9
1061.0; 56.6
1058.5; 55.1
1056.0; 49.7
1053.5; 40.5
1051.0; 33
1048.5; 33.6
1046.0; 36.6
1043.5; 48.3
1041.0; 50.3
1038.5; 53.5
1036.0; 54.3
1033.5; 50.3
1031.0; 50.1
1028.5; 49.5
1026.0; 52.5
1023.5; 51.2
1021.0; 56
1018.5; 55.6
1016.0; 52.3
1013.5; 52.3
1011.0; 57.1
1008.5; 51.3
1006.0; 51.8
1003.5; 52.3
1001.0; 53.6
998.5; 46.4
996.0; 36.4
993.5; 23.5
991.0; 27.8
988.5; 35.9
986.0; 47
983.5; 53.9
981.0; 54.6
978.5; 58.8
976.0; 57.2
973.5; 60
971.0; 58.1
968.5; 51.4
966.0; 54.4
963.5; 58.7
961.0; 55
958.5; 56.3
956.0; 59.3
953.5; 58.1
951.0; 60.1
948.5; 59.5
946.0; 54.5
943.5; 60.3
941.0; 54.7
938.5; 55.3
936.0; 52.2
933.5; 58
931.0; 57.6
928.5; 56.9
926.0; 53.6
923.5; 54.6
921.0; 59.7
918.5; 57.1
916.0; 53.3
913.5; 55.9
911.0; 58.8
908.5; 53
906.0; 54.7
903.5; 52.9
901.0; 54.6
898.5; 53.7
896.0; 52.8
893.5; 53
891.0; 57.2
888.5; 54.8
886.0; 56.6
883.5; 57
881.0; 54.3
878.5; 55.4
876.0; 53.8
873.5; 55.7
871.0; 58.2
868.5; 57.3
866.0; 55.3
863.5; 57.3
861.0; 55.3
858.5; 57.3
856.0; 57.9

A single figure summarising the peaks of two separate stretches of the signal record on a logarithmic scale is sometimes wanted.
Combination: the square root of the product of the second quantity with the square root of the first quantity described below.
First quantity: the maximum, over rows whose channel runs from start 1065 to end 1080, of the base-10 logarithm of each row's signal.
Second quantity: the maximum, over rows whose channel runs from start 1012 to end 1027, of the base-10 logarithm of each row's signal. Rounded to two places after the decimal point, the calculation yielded 1.52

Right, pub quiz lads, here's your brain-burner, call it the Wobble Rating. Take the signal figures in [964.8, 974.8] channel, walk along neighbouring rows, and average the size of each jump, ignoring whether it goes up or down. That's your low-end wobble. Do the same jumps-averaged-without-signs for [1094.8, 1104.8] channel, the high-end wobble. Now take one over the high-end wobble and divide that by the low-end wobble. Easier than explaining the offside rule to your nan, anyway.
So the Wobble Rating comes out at 0.11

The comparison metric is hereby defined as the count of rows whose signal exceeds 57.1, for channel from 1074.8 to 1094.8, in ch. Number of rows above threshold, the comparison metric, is 3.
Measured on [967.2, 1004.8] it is 4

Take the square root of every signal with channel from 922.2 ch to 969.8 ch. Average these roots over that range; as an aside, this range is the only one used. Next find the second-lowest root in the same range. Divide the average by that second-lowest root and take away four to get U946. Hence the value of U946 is -2.96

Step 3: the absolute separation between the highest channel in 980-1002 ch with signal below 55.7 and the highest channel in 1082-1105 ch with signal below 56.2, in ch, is 92.5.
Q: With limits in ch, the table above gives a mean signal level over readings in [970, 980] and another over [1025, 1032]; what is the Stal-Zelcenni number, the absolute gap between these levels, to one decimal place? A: 7.8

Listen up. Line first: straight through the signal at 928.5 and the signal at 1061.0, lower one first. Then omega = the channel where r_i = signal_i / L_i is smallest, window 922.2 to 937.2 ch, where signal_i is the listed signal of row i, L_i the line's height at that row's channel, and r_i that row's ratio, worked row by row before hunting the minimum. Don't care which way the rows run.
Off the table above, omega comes 936.0 ch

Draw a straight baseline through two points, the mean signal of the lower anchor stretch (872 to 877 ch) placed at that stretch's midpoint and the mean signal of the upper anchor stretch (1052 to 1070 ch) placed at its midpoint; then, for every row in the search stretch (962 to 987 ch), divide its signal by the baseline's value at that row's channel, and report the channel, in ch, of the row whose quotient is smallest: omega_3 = 986.0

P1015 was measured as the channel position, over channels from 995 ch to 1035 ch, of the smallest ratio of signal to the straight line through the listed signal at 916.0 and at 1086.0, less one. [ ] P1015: 996.0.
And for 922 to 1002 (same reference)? 993.5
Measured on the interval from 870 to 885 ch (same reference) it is 876.0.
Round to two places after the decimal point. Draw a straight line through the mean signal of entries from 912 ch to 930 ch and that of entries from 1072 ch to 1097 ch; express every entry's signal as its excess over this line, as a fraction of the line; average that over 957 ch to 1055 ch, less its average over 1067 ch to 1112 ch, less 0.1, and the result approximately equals -0.26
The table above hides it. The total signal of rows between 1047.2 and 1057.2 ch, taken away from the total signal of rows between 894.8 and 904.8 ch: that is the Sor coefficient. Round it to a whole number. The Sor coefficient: 57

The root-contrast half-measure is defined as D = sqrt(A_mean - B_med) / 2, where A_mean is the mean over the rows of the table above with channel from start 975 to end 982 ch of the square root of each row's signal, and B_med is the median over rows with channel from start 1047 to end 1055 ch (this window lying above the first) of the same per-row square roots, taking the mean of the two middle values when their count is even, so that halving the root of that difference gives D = 0.66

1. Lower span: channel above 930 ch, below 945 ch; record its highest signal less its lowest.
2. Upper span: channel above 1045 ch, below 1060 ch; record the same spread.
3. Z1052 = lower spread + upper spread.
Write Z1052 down 30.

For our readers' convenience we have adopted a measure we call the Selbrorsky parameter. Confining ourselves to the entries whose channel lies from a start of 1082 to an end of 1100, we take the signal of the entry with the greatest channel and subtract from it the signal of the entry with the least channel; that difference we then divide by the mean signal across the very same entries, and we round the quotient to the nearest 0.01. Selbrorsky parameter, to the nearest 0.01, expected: 0.10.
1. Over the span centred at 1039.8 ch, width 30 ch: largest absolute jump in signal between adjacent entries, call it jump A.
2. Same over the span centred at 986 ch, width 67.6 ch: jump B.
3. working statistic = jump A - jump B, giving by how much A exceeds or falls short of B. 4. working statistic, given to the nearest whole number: -1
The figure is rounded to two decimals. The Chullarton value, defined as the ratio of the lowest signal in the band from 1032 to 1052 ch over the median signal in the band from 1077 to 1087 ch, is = 0.59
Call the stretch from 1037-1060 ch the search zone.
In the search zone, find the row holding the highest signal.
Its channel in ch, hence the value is 1058.5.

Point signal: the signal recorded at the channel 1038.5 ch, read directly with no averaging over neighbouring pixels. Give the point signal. 53.5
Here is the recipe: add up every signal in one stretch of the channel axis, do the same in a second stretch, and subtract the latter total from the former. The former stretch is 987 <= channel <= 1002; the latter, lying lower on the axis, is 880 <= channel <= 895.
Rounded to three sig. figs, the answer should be -109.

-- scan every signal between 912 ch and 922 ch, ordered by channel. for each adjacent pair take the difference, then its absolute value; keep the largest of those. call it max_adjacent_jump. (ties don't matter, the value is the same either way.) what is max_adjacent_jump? 3.8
